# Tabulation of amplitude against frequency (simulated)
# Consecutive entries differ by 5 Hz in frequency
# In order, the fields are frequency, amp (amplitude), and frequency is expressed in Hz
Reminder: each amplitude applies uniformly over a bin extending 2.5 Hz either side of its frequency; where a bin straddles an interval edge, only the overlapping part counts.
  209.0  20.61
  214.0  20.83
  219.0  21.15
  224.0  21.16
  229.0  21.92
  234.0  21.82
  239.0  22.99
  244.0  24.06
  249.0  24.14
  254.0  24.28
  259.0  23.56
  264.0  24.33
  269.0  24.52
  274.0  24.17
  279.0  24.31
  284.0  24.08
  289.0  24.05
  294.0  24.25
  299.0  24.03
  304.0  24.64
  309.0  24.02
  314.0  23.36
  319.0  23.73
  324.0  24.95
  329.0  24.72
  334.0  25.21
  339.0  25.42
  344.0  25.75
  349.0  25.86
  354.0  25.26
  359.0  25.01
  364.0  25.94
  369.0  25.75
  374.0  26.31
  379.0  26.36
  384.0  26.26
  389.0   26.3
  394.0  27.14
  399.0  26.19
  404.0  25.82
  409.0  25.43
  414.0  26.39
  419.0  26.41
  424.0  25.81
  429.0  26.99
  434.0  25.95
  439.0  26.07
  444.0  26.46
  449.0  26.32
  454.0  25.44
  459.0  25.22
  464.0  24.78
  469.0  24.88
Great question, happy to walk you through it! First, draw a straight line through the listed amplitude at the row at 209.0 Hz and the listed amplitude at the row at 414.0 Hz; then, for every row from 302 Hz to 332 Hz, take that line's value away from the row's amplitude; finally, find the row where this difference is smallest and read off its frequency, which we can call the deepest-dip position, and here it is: 314.0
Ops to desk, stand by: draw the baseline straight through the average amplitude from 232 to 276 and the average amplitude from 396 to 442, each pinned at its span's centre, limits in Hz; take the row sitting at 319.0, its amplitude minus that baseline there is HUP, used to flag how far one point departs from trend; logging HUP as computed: -1.0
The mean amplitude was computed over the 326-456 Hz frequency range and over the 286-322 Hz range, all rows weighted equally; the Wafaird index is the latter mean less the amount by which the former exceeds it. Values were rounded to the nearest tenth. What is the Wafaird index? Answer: 22.1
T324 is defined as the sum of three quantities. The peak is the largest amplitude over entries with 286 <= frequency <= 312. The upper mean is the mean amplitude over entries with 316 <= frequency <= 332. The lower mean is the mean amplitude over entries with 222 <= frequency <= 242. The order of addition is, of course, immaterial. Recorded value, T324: 71.1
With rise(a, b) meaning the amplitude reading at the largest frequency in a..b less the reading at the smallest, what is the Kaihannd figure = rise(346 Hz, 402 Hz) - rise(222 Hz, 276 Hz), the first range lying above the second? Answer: -2.7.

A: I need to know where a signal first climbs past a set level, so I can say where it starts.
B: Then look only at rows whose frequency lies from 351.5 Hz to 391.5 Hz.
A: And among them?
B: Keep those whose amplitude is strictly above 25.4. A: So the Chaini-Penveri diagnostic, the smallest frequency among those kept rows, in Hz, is 364.0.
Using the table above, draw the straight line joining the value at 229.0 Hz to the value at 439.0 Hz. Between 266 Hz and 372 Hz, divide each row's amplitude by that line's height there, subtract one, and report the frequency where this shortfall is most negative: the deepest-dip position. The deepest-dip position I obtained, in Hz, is 314.0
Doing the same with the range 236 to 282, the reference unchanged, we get 239.0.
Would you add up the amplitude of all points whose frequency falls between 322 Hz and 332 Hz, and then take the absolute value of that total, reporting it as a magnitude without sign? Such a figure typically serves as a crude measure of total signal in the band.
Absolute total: 50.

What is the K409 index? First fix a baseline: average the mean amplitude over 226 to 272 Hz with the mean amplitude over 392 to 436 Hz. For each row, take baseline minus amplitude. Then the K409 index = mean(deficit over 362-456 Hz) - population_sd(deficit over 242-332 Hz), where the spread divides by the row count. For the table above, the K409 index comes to -1.7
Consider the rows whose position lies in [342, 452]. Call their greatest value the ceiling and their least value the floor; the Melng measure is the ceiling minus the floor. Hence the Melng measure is 2.1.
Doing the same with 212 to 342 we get 4.6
